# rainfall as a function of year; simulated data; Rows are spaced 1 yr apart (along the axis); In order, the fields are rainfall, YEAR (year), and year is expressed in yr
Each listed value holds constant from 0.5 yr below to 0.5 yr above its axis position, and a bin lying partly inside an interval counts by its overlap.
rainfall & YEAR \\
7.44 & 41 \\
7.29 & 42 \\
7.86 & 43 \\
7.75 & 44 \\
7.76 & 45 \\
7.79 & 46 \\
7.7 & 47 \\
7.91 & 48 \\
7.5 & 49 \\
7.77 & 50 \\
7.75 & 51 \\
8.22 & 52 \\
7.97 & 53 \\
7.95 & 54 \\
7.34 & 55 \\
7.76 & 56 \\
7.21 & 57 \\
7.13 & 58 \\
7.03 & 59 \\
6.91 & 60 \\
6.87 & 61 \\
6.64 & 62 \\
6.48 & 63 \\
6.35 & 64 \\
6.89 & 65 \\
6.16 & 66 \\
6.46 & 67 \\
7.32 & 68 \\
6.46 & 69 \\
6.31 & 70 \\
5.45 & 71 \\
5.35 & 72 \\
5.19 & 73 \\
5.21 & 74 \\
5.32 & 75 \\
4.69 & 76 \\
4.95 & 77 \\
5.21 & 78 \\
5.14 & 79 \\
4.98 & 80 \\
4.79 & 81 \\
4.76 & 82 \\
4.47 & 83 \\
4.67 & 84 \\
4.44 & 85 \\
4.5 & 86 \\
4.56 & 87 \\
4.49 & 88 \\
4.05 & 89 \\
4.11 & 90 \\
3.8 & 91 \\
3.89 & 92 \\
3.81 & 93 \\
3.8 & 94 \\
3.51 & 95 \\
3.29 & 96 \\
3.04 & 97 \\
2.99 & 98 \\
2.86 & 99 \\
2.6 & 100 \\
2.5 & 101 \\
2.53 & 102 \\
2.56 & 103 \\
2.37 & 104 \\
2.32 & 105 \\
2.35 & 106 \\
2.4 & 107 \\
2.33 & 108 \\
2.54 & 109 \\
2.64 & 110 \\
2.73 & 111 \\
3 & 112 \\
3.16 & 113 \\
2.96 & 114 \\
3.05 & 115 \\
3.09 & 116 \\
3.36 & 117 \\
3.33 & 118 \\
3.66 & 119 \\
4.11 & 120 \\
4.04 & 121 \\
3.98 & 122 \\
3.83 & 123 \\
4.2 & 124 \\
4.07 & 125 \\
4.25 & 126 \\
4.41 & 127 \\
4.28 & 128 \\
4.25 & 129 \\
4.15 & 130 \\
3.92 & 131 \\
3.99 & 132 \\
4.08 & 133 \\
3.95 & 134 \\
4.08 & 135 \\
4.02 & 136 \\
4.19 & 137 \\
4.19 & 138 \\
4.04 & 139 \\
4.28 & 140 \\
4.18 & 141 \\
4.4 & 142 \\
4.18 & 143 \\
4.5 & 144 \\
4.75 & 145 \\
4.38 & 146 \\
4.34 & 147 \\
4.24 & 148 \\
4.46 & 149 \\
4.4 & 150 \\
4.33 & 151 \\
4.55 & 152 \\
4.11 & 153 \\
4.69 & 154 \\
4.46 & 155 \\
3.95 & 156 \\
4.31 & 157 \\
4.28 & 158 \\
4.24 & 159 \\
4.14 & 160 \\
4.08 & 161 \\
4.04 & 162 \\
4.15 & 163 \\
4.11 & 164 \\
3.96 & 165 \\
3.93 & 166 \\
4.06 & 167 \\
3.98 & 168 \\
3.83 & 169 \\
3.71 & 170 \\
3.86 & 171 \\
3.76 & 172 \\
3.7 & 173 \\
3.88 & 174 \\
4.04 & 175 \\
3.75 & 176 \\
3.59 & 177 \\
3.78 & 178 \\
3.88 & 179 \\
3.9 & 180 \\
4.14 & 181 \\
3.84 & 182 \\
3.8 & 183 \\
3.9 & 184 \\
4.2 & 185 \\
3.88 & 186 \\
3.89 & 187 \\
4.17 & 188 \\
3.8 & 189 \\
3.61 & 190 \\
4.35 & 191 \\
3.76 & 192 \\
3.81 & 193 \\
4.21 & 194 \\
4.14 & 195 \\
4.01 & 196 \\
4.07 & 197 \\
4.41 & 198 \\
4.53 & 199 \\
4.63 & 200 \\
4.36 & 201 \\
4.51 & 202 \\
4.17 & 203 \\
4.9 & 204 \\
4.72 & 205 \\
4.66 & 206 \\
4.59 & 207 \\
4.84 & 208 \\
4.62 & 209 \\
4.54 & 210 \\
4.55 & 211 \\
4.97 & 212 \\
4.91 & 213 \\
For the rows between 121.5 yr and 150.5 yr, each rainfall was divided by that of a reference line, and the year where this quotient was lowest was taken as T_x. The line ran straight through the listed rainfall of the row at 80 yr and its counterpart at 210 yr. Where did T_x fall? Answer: 123 yr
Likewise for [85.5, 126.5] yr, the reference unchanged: 105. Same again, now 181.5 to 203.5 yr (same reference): 190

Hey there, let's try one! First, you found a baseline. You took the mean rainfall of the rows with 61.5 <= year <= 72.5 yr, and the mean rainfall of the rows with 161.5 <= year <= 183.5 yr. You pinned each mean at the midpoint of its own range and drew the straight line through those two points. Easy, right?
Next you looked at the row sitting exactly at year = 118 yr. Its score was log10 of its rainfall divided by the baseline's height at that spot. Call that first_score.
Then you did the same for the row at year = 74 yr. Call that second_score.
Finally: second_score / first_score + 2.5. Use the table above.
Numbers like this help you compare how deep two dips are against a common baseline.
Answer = 2.9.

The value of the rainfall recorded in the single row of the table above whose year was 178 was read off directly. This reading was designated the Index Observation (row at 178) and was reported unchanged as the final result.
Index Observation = 3.78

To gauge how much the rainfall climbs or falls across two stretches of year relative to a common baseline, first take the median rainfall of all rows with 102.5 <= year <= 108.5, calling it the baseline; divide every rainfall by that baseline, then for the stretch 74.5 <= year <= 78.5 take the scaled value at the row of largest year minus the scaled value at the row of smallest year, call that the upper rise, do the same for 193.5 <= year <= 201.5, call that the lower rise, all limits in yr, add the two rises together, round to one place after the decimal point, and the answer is 0.0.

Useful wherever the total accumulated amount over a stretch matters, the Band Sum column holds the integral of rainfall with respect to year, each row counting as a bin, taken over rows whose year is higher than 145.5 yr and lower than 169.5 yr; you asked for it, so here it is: 101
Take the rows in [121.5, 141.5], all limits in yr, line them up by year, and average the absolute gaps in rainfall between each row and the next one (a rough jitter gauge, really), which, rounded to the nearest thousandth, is 0.138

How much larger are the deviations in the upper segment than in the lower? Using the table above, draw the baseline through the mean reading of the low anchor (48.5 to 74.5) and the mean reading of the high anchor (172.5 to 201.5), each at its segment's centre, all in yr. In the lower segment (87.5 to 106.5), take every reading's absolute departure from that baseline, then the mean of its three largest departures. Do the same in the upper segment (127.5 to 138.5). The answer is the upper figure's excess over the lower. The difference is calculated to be -2.2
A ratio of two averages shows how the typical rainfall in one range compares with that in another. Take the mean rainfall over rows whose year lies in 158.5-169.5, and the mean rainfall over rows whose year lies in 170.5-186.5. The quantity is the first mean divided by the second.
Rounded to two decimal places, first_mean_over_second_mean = 1.05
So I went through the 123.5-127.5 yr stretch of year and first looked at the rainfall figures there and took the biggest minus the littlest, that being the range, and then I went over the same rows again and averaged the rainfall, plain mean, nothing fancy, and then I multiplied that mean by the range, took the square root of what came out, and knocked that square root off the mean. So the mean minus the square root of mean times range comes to 3.0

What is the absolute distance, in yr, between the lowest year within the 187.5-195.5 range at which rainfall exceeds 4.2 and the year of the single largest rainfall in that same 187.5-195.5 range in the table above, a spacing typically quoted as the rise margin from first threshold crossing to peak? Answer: 0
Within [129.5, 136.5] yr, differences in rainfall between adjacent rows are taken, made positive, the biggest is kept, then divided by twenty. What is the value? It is 0.0115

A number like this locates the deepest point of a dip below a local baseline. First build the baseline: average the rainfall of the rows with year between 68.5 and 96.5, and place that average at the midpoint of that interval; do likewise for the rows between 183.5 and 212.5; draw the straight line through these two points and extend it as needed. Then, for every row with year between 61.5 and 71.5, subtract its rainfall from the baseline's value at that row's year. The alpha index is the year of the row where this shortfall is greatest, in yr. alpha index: 71 yr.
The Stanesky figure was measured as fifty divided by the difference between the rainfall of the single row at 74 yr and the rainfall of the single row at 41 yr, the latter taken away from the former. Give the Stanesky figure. -22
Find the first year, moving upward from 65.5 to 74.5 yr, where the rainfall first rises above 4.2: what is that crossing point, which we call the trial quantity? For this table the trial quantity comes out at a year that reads 66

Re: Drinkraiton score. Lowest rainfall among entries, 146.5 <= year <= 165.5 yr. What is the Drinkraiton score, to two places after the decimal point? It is 3.95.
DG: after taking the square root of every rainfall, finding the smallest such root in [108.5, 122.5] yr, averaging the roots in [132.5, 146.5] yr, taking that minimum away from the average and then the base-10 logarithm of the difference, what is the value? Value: -0.34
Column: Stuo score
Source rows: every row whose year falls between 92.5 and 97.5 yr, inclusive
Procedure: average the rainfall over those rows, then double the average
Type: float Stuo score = 7.0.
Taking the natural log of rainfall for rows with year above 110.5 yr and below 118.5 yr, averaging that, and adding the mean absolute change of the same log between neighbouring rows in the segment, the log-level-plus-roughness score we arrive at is 1.17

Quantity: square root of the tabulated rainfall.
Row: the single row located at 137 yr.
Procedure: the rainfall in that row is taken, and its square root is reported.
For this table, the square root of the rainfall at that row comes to 2.05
